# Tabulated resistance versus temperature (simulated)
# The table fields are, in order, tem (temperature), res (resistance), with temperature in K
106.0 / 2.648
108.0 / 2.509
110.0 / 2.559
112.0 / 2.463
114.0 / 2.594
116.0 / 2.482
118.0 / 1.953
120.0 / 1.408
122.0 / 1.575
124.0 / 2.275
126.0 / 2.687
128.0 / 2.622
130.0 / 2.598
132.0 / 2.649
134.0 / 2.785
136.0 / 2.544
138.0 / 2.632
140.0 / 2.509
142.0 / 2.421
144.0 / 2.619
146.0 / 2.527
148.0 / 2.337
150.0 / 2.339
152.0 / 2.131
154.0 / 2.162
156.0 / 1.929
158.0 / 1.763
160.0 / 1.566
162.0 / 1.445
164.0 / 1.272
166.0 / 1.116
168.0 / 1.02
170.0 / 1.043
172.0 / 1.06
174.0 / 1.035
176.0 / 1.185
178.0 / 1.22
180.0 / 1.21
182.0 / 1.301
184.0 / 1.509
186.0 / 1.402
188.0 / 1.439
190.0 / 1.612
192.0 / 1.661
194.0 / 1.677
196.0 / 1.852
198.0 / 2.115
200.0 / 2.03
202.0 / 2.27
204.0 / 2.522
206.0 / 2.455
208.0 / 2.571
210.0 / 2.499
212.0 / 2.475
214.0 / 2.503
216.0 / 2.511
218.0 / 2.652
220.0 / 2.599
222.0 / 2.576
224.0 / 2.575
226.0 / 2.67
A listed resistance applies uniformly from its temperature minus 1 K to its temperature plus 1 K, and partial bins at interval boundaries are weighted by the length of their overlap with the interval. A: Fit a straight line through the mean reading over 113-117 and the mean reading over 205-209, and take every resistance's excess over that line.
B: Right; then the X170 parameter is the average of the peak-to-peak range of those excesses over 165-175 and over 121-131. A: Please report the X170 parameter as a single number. 0.60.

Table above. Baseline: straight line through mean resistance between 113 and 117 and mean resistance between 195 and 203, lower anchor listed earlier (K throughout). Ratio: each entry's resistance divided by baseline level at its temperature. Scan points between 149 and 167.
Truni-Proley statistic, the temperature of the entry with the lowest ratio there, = 166.0 K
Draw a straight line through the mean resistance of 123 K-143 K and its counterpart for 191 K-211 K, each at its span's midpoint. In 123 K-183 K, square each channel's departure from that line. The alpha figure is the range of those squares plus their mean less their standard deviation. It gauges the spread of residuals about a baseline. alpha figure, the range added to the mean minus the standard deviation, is 1.7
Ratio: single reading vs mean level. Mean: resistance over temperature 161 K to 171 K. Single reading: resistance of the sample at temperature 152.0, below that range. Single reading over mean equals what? 1.8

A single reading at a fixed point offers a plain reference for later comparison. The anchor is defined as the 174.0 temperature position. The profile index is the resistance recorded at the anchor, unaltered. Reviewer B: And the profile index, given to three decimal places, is 1.035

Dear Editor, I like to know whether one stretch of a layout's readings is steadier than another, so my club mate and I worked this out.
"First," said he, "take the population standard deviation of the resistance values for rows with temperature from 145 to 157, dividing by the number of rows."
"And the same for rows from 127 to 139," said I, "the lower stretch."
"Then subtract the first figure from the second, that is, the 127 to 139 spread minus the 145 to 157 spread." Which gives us -0.12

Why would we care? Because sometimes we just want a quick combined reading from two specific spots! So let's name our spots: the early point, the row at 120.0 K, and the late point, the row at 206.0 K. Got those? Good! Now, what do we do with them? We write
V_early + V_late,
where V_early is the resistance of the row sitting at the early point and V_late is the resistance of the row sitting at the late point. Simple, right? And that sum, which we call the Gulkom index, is 3.9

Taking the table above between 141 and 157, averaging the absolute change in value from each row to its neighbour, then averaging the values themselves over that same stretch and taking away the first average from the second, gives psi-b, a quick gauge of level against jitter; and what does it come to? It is 2.2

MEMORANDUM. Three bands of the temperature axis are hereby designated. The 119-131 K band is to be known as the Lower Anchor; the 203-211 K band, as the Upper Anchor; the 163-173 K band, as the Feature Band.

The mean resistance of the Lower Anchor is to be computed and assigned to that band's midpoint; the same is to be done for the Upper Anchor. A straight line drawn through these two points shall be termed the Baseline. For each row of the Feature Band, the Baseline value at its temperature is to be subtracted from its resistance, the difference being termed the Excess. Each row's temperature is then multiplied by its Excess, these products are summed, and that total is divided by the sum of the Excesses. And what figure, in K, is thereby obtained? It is 168.2 K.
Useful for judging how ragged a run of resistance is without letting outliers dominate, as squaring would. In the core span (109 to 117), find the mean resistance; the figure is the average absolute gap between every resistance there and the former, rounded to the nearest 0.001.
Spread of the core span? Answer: 0.052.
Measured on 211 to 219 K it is 0.058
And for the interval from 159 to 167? 0.156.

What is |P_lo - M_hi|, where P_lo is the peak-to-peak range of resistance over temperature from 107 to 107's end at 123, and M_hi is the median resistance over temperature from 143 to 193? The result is 0.26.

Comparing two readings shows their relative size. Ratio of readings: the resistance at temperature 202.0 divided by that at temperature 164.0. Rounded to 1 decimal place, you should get 1.8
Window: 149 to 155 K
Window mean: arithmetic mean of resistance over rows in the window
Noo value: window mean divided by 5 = 0.44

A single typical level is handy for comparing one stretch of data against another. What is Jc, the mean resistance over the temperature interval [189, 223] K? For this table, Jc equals 2.3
